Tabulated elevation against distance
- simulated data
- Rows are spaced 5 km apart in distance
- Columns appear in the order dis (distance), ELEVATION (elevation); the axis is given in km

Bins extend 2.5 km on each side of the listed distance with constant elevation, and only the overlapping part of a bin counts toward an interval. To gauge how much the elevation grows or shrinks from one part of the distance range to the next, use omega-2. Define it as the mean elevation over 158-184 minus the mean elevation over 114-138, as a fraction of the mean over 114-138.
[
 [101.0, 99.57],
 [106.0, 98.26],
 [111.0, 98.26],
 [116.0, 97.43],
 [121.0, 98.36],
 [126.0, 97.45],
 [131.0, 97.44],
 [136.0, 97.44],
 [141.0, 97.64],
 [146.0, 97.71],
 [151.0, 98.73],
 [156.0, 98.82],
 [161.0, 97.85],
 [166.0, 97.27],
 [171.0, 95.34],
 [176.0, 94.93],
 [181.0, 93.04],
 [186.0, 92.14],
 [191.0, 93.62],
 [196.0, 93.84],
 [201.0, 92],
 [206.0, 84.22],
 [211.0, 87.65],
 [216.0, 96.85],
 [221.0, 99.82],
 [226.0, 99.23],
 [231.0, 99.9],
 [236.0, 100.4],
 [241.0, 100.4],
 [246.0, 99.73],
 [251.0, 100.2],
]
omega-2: -0.020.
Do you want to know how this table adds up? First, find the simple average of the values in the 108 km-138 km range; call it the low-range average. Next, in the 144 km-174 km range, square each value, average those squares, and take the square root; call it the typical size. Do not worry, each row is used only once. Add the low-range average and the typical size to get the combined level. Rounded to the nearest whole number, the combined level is 195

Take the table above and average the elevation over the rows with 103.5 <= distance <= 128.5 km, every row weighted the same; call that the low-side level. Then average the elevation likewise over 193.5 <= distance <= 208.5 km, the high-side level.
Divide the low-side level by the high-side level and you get 1.09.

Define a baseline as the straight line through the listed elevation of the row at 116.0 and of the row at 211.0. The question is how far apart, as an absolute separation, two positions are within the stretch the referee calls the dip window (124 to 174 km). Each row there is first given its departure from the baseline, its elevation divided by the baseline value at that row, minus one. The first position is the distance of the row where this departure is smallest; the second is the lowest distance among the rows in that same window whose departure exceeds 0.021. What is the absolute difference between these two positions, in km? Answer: 10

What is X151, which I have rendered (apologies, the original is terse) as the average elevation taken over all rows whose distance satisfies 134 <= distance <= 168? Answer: 97.9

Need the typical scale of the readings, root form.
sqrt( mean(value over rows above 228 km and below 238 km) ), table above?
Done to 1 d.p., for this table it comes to 10.0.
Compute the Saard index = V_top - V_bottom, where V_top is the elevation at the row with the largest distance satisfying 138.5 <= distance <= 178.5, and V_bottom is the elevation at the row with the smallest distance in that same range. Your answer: -2.7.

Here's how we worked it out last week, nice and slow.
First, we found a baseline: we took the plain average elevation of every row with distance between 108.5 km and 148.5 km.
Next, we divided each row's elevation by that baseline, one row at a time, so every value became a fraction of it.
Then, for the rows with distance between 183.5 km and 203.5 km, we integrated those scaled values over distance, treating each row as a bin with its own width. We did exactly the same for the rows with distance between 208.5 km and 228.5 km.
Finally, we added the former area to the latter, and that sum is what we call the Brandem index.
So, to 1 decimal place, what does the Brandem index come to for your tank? 38.6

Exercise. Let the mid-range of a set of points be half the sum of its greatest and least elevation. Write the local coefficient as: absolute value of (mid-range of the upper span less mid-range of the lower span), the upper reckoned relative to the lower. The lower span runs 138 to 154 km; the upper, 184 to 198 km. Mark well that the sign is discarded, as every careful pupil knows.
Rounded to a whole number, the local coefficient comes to 5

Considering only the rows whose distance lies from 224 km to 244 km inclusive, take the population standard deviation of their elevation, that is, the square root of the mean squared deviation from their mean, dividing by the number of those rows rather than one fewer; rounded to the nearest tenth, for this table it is 0.5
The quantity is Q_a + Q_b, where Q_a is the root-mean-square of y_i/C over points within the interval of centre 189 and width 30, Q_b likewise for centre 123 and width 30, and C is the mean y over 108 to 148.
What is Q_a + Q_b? 1.95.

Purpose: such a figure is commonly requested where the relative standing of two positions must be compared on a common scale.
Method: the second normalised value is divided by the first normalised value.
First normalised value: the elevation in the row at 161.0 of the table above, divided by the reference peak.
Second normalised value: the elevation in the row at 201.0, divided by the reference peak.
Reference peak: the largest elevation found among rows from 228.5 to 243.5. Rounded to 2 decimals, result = 0.94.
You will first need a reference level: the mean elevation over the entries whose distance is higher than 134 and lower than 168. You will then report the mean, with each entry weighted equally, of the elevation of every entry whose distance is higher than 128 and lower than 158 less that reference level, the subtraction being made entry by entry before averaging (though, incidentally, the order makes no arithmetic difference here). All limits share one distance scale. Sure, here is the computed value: 0.0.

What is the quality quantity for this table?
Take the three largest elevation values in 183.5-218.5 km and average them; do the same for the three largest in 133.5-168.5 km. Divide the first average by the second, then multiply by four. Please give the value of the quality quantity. 3.85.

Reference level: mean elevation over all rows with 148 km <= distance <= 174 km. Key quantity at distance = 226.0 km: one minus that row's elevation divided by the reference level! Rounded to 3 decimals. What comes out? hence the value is -0.017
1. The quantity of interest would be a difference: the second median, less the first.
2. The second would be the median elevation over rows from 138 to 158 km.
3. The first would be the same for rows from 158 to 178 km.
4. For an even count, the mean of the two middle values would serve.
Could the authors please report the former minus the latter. 1.9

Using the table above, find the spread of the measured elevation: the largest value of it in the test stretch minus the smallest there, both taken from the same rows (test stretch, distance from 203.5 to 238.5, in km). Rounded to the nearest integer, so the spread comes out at 16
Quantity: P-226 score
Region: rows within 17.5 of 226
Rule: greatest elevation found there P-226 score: 100.4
